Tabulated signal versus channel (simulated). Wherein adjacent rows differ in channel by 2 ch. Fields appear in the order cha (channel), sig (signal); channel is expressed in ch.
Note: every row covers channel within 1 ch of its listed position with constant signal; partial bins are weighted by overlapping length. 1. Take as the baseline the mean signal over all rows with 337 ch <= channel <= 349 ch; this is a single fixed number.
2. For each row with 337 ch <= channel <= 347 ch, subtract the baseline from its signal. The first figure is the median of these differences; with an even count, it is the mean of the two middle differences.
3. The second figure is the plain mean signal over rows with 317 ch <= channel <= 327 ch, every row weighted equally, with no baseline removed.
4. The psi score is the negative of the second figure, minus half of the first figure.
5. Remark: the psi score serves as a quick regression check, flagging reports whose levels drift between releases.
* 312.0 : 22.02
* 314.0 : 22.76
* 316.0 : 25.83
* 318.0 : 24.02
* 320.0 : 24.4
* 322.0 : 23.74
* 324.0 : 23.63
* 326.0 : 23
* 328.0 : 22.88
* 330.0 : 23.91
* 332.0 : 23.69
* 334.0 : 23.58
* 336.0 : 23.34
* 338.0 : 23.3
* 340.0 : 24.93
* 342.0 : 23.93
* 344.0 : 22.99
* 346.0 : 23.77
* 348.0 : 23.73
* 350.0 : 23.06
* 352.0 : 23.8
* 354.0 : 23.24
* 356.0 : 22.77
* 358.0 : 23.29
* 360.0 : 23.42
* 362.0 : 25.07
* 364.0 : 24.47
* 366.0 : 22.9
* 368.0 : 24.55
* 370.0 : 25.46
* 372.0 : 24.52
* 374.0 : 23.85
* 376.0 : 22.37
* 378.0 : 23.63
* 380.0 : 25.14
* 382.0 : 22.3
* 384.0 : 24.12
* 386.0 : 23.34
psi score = -23.8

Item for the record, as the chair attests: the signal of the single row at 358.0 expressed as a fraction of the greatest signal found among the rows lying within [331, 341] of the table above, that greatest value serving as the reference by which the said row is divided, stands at 0.934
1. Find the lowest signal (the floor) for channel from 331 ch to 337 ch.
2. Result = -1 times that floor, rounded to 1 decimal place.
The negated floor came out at -23.3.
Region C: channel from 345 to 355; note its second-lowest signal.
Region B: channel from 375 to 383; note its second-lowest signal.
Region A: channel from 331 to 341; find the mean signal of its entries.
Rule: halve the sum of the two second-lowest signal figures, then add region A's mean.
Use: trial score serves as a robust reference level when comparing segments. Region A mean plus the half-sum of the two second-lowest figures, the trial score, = 46.6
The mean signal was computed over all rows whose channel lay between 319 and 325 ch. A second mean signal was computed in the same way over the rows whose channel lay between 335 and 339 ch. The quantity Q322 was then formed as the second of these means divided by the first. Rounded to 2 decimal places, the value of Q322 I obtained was 0.97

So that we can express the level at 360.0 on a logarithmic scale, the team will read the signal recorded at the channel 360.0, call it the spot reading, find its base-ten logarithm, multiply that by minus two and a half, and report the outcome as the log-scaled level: -3.42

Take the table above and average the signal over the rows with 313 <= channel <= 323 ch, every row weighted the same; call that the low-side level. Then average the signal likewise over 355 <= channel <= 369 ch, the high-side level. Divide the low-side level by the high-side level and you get 1.02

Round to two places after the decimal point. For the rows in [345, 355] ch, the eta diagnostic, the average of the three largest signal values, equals 23.77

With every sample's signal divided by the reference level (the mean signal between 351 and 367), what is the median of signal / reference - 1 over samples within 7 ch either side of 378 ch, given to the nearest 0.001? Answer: 0.010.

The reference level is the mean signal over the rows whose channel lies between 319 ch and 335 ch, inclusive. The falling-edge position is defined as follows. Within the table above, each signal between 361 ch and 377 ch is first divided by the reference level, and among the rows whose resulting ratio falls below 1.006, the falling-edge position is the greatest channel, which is 376.0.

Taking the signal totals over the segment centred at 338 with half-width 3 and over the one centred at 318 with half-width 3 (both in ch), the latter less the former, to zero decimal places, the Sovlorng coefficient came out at 3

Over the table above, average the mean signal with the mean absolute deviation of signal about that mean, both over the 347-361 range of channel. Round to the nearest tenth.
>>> 11.8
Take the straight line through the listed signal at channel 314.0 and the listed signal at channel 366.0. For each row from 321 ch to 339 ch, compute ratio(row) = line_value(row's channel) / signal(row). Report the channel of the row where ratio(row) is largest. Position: 328.0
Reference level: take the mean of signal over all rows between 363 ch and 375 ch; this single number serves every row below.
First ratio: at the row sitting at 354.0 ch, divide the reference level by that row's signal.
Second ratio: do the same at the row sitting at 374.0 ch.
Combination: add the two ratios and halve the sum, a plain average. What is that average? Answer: 1.03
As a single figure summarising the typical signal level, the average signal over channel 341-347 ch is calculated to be 23.6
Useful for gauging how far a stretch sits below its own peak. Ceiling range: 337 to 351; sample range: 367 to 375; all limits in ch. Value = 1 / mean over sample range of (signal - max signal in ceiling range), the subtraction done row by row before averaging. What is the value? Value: -3.0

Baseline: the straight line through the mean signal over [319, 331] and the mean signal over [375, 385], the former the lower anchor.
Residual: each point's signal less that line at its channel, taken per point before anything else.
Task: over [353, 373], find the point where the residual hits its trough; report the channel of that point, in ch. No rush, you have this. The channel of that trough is 356.0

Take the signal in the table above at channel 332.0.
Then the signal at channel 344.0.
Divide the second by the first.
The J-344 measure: 0.97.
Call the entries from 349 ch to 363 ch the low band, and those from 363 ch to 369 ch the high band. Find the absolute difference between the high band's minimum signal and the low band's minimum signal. 0.13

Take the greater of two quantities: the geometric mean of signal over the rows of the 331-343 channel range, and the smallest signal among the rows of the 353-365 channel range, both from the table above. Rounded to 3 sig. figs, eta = 23.8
